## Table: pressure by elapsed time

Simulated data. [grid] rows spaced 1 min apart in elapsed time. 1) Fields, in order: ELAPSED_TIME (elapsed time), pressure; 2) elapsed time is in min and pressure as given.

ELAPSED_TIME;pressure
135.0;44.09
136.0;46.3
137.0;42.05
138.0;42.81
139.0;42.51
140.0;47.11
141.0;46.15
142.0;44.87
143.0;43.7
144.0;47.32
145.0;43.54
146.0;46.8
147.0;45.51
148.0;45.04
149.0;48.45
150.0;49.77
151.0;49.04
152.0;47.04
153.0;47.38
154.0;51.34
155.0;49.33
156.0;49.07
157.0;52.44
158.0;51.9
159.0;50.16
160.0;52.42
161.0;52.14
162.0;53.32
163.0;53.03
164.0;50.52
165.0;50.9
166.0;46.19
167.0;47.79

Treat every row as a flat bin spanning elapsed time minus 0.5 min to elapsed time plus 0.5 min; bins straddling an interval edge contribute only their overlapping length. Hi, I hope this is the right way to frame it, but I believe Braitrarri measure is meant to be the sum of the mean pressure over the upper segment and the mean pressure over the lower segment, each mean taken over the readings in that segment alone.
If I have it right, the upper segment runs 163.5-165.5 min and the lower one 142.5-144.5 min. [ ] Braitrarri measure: 96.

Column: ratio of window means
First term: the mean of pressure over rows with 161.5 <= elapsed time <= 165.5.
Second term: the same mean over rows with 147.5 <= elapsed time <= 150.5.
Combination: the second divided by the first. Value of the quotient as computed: 0.919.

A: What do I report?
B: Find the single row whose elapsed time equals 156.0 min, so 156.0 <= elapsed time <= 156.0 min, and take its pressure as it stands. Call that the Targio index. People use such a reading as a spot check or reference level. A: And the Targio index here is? 49.07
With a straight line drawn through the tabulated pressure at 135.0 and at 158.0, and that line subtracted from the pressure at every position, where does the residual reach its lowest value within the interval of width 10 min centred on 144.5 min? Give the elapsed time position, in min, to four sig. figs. 145.0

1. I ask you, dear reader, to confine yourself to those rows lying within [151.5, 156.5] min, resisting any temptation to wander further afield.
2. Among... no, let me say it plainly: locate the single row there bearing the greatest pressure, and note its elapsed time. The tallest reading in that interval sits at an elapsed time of 154.0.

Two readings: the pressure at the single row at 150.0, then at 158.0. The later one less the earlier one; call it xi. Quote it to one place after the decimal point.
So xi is 2.1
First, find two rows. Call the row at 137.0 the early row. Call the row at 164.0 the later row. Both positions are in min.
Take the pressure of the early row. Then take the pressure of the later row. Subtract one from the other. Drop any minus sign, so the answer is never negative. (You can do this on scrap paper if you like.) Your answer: 8.5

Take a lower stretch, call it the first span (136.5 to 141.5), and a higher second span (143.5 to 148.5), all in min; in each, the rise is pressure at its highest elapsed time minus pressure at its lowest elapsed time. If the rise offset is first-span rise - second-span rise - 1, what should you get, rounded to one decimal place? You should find 5.4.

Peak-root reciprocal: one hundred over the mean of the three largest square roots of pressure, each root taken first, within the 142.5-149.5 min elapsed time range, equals 14.5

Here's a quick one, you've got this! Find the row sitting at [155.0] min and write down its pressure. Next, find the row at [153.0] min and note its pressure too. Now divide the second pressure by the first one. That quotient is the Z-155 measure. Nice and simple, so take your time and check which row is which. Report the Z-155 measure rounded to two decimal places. 0.96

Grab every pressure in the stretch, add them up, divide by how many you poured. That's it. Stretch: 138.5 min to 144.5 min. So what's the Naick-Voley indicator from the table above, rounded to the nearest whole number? 45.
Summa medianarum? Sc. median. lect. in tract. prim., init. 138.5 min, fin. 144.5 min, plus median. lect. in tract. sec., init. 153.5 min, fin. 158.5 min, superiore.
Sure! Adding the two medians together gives 97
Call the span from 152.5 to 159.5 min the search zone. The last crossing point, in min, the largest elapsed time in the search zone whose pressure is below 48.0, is 153.0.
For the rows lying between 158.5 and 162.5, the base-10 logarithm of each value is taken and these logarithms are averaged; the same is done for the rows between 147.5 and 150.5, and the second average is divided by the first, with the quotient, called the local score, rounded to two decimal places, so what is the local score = 0.98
